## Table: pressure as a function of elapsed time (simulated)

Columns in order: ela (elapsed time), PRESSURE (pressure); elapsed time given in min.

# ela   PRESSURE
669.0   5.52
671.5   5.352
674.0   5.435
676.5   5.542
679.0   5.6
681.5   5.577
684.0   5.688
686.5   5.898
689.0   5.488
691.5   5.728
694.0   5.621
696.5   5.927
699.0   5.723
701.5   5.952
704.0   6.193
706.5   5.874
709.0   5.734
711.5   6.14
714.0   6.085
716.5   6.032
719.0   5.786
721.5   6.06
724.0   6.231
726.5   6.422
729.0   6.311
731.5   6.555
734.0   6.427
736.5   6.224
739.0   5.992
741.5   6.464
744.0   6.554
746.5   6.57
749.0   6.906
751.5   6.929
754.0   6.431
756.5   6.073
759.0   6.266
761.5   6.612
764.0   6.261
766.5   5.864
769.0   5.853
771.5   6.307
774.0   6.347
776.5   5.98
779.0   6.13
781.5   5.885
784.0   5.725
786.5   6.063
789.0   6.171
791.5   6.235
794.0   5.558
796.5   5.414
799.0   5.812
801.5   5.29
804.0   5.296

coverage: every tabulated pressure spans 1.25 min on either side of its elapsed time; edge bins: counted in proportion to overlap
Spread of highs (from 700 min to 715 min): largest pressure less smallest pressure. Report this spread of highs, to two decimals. 0.46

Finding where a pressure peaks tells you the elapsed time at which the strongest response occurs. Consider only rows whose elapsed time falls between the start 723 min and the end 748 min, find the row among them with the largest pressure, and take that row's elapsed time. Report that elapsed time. 746.5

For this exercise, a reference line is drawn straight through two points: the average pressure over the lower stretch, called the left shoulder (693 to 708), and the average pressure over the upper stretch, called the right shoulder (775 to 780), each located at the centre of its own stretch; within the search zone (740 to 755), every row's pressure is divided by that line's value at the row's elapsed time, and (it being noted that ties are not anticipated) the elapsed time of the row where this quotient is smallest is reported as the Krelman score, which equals 754.0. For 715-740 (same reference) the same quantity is 719.0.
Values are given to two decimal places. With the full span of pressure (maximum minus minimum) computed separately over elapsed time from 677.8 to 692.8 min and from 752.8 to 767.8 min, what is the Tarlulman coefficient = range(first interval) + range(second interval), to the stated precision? 1.16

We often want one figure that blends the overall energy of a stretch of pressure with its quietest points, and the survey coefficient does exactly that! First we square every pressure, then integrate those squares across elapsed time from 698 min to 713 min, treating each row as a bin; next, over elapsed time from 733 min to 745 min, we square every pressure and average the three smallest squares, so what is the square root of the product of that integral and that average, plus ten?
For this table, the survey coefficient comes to 153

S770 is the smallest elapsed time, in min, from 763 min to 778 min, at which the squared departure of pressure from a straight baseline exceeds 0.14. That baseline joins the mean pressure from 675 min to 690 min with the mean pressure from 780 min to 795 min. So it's 764.0 min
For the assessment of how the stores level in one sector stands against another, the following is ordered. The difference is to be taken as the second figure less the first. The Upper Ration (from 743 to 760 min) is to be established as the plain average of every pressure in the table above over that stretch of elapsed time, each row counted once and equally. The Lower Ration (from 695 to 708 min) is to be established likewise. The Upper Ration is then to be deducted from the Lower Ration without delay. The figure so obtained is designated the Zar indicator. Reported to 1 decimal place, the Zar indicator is -0.6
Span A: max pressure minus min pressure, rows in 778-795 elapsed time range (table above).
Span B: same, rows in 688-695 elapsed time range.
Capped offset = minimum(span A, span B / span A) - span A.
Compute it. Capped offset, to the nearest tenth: -0.3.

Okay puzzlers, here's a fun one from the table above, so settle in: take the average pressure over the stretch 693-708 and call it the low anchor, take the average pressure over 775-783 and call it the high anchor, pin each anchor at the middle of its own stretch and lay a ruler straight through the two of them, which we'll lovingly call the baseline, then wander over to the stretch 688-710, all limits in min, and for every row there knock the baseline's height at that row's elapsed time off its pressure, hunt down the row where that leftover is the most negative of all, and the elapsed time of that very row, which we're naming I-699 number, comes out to 689.0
